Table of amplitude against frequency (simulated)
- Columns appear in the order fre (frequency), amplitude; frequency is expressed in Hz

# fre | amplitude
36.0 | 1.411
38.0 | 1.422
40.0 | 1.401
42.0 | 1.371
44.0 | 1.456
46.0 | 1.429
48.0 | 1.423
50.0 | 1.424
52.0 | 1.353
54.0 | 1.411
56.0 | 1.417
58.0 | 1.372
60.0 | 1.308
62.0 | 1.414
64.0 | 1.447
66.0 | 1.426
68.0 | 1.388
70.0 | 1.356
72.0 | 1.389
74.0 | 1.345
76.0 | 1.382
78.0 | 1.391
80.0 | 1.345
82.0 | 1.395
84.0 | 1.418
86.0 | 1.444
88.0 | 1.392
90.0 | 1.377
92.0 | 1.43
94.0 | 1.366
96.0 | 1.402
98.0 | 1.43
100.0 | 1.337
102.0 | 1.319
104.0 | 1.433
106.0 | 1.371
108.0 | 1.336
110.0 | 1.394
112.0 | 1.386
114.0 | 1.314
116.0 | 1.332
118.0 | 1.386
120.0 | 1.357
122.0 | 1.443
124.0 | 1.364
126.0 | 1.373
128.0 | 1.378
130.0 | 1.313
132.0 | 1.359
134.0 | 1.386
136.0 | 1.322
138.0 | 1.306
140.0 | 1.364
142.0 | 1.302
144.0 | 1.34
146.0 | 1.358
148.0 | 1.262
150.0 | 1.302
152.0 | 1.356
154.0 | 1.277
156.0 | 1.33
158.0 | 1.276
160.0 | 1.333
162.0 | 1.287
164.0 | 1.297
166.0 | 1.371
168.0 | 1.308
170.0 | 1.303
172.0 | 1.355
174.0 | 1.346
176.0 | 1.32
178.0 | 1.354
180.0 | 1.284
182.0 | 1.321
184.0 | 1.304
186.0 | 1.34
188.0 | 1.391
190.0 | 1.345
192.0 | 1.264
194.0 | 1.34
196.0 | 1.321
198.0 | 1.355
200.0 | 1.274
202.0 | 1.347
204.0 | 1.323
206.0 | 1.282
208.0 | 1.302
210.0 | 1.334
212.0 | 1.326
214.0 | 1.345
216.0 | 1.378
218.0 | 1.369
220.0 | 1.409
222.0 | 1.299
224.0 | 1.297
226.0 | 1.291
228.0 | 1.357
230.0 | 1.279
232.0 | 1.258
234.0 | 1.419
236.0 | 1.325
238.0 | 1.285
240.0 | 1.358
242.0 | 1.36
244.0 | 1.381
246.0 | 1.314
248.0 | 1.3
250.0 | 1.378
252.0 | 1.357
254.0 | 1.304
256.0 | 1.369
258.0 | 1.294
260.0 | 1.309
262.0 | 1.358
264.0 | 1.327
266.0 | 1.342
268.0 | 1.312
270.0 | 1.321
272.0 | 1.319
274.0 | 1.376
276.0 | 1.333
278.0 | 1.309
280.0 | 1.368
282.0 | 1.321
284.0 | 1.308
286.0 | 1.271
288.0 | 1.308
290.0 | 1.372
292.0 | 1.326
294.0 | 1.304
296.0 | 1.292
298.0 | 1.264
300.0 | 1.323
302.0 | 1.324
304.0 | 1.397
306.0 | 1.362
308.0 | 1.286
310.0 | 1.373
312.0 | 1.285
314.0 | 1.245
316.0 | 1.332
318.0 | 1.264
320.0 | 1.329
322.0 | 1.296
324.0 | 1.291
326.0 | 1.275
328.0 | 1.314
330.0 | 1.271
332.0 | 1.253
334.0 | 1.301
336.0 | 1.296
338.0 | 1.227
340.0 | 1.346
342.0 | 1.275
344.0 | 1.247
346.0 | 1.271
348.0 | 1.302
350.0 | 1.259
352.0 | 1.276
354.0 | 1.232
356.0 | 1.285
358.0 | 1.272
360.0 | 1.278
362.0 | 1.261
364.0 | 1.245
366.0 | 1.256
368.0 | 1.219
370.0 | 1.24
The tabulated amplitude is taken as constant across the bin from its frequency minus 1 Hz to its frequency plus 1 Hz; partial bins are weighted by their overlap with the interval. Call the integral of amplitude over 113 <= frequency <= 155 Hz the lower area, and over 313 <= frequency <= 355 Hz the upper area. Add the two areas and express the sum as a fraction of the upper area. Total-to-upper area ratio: 2.048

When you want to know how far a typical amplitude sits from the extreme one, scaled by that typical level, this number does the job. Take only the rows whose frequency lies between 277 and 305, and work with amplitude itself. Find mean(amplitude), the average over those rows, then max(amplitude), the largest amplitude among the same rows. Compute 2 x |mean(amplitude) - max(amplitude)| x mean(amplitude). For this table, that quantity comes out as 0.20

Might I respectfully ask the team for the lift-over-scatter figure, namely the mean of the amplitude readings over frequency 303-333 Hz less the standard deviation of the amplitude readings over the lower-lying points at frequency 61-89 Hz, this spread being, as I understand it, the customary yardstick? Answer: 1.27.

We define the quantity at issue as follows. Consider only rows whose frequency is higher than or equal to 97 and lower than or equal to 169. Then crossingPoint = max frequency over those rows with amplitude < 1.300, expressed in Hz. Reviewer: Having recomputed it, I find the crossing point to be 164.0 Hz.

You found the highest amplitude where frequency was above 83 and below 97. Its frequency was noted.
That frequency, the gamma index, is 86.0 Hz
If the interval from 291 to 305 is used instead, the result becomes 304.0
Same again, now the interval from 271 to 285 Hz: 274.0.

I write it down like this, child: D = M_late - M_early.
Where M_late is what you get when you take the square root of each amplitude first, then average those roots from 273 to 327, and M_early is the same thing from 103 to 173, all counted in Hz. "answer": -0.011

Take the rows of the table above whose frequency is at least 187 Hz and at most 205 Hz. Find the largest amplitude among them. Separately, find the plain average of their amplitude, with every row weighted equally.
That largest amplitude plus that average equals 2.72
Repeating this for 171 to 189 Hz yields 2.73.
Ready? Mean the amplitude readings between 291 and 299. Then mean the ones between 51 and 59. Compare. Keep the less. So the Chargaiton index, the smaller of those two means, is 1.30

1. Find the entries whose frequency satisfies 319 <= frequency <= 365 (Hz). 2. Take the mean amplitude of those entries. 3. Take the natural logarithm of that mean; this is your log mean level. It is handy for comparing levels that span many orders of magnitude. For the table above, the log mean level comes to 0.246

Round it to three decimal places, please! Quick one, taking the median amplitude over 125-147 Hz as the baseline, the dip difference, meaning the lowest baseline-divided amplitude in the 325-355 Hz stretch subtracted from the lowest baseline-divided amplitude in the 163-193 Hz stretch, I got 0.027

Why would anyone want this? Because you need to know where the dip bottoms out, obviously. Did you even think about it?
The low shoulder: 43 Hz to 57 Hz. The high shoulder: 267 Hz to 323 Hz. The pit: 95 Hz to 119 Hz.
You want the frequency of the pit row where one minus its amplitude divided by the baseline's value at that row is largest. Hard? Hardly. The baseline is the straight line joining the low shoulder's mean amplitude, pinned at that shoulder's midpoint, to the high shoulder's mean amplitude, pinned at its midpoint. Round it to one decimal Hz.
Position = 114.0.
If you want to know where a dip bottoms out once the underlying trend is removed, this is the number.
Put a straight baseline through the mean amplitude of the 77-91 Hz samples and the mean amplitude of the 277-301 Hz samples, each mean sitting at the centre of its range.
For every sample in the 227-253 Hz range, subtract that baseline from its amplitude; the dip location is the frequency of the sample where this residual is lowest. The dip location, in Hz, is 232.0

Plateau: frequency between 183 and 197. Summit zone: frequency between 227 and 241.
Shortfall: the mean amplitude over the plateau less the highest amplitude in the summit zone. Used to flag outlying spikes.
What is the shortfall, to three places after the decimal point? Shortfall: -0.090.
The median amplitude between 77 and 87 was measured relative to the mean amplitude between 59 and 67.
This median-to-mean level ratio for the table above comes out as 0.997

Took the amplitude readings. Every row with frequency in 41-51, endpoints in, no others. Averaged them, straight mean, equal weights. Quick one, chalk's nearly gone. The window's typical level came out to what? 1.42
